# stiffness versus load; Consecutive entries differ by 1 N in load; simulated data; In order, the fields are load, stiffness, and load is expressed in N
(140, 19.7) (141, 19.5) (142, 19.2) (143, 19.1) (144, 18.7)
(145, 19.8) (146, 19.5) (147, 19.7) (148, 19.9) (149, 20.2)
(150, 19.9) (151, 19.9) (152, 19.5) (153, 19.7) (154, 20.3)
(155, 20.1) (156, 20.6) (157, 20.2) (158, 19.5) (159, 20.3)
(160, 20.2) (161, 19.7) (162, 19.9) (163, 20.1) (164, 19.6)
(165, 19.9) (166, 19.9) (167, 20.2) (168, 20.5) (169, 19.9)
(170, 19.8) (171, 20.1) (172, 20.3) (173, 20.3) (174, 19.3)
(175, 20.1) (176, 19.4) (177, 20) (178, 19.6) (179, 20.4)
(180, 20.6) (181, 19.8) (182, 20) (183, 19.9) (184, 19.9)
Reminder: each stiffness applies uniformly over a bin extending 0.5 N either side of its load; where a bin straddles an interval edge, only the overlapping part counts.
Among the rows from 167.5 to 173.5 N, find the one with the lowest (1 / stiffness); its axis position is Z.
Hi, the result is 168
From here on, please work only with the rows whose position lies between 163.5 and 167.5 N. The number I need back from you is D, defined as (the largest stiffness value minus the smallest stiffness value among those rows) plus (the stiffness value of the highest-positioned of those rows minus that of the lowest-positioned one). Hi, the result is 1.20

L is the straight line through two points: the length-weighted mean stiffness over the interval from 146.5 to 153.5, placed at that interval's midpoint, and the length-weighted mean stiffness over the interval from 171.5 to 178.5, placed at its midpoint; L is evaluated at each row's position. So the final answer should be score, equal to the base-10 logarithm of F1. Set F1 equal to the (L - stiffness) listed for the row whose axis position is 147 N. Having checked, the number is -0.9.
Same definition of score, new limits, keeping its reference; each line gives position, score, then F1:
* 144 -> 0.0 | 1.12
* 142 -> -0.2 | 0.62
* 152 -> -0.5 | 0.33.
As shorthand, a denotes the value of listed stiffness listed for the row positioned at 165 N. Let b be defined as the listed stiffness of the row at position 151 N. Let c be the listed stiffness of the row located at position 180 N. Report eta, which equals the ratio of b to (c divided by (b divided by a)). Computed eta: 0.97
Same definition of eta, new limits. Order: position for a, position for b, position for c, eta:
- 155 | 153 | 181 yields 0.98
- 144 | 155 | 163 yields 1.07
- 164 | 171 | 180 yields 1.00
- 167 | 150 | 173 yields 0.97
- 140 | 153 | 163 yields 0.98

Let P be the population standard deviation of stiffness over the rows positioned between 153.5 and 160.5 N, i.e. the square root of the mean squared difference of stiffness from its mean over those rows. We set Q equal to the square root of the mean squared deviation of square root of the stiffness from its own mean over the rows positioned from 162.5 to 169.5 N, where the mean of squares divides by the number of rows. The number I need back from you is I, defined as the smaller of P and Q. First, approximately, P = 0.31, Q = 0.029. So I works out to 0.029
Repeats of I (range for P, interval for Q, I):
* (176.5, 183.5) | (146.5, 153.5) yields 0.023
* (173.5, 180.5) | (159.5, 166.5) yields 0.022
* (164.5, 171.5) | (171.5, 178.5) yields 0.044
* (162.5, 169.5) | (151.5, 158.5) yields 0.044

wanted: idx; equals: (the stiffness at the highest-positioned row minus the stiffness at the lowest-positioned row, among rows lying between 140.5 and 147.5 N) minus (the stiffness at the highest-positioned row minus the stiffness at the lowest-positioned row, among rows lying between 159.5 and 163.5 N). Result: 0.3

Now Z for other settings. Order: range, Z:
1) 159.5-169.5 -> 168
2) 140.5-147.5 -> 145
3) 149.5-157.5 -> 156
